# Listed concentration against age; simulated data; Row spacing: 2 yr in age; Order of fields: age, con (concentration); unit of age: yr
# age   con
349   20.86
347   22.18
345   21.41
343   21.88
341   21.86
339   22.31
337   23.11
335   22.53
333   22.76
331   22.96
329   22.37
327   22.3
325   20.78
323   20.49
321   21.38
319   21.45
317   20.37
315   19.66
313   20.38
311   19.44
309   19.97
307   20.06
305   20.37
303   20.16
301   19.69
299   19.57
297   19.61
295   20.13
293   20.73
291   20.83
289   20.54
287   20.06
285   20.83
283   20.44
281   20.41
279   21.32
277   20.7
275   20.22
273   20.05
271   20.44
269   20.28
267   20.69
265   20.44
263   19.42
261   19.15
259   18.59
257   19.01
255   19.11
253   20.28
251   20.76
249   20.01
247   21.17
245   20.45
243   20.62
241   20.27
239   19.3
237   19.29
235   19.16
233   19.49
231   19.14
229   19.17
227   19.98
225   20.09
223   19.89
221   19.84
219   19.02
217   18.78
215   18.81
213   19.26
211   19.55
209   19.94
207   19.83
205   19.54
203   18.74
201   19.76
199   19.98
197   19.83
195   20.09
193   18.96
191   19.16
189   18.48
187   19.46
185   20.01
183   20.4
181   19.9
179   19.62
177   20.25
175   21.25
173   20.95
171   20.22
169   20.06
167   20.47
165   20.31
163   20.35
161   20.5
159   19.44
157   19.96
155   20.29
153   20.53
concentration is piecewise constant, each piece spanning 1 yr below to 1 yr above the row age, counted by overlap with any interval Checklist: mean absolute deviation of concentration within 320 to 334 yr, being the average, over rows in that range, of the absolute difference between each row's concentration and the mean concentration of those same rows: 0.84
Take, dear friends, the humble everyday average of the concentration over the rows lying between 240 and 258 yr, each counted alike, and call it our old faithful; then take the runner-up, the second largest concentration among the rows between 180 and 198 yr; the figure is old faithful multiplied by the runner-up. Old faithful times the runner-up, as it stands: 406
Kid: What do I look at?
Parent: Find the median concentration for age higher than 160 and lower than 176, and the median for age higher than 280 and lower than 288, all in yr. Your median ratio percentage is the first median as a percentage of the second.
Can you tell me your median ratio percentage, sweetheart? 100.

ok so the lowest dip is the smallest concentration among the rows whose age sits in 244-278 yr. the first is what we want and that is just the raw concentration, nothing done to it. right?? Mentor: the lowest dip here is 18.59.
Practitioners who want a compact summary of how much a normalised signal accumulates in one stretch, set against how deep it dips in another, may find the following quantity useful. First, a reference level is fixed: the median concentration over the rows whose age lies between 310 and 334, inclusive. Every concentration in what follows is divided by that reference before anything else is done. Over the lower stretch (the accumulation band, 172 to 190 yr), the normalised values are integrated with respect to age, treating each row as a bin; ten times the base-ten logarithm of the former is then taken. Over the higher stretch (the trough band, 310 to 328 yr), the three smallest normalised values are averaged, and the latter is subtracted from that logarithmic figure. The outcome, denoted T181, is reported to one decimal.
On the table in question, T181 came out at 11.4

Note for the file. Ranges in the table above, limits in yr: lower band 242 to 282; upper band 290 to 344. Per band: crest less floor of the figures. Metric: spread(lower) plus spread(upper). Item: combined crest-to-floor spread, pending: 6.4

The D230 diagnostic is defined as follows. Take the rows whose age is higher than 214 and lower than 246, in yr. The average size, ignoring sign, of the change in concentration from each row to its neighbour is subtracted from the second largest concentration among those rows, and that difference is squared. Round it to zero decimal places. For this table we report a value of 406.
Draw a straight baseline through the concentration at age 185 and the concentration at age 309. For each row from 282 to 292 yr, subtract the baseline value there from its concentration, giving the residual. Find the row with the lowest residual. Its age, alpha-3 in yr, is 287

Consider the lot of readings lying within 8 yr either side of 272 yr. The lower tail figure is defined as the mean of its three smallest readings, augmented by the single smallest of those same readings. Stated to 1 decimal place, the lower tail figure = 40.2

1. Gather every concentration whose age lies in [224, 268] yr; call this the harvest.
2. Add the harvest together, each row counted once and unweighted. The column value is 436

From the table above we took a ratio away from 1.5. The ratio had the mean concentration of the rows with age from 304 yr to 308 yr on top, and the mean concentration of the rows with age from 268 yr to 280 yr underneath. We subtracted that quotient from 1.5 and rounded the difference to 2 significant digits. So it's 0.51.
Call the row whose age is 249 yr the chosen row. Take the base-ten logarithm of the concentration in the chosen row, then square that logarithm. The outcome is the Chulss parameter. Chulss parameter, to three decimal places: 1.693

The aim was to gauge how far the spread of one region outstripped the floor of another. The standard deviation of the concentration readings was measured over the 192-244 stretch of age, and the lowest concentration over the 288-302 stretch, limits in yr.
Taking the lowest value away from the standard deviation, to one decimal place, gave -19.1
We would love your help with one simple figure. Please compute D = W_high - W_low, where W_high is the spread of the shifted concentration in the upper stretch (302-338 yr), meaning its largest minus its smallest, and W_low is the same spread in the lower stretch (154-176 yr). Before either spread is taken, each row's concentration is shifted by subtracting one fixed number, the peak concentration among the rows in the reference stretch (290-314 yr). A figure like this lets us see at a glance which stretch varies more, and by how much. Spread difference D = 1.9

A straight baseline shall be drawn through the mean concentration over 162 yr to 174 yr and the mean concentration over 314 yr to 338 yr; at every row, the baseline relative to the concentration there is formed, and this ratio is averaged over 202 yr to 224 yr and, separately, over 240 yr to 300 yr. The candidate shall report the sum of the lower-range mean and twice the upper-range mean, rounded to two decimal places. 3.17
